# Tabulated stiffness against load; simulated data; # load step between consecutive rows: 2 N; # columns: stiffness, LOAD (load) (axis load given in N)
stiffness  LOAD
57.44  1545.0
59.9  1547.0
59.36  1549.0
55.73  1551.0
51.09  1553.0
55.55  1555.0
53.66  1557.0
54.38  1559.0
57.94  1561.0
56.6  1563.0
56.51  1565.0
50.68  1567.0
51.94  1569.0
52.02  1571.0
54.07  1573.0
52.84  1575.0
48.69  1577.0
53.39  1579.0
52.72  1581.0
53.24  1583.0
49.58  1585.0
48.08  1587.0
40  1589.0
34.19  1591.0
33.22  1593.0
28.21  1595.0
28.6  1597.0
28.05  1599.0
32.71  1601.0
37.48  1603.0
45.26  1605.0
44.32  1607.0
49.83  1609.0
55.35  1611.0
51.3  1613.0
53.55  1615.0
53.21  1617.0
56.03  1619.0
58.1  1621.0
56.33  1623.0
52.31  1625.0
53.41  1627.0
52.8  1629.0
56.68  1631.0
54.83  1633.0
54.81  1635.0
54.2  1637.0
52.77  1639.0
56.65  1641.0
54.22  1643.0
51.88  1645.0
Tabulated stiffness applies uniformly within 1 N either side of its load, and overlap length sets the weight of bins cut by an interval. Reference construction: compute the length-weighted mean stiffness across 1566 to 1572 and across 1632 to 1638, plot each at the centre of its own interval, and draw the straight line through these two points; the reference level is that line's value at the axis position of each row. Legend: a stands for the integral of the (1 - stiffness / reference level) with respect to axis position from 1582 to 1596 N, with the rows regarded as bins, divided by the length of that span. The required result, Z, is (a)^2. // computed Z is 0.048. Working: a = 0.22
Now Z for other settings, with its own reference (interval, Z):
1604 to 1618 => 0.003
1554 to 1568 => 0.006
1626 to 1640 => 0.000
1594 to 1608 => 0.117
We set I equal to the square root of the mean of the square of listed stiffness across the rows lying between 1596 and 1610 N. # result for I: 39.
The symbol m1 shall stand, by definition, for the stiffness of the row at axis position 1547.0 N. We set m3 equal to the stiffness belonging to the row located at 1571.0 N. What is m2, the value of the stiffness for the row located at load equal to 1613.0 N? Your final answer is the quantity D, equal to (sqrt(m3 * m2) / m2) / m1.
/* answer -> 0.017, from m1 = 59.9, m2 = 51.3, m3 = 52.02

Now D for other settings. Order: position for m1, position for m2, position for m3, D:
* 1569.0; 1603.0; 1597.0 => 0.017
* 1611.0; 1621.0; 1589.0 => 0.015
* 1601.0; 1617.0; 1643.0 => 0.031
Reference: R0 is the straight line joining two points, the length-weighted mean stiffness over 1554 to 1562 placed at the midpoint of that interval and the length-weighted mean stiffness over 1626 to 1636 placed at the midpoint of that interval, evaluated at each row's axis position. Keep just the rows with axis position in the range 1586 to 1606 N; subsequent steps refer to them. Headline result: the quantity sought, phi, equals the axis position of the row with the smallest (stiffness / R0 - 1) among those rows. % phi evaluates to 1599.0 N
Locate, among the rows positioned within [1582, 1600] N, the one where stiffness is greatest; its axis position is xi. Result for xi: 1583.0 N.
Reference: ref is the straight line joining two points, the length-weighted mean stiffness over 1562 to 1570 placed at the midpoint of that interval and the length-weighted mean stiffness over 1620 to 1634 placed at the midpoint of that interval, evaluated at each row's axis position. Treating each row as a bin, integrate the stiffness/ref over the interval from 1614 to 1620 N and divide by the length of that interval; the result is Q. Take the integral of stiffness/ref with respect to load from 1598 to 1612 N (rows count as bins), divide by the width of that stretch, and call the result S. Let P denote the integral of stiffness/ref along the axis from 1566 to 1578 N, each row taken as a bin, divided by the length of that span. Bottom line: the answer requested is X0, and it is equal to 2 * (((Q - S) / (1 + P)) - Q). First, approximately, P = 0.96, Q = 0.99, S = 0.8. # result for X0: -1.8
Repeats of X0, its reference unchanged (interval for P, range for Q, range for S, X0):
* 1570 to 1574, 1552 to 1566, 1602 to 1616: -1.9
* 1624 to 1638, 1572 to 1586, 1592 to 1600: -1.5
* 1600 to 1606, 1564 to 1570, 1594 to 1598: -1.4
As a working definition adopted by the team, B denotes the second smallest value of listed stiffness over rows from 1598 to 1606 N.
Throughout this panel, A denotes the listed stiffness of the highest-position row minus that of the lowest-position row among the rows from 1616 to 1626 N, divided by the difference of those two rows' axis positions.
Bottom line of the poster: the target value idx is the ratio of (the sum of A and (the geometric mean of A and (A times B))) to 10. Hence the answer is 0.05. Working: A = -0.11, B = 32.71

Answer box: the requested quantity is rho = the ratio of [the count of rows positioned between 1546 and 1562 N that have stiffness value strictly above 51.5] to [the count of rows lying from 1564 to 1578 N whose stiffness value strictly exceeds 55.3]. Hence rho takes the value 7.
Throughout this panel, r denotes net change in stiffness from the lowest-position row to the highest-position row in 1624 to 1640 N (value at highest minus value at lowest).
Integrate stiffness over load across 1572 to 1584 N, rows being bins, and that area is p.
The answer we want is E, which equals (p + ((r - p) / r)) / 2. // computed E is -369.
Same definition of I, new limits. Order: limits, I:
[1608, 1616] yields 53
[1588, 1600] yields 32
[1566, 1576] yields 52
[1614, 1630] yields 55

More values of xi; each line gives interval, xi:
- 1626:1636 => 1631.0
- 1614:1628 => 1621.0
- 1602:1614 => 1611.0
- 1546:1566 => 1547.0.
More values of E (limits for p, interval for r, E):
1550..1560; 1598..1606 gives 255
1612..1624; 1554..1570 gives 420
